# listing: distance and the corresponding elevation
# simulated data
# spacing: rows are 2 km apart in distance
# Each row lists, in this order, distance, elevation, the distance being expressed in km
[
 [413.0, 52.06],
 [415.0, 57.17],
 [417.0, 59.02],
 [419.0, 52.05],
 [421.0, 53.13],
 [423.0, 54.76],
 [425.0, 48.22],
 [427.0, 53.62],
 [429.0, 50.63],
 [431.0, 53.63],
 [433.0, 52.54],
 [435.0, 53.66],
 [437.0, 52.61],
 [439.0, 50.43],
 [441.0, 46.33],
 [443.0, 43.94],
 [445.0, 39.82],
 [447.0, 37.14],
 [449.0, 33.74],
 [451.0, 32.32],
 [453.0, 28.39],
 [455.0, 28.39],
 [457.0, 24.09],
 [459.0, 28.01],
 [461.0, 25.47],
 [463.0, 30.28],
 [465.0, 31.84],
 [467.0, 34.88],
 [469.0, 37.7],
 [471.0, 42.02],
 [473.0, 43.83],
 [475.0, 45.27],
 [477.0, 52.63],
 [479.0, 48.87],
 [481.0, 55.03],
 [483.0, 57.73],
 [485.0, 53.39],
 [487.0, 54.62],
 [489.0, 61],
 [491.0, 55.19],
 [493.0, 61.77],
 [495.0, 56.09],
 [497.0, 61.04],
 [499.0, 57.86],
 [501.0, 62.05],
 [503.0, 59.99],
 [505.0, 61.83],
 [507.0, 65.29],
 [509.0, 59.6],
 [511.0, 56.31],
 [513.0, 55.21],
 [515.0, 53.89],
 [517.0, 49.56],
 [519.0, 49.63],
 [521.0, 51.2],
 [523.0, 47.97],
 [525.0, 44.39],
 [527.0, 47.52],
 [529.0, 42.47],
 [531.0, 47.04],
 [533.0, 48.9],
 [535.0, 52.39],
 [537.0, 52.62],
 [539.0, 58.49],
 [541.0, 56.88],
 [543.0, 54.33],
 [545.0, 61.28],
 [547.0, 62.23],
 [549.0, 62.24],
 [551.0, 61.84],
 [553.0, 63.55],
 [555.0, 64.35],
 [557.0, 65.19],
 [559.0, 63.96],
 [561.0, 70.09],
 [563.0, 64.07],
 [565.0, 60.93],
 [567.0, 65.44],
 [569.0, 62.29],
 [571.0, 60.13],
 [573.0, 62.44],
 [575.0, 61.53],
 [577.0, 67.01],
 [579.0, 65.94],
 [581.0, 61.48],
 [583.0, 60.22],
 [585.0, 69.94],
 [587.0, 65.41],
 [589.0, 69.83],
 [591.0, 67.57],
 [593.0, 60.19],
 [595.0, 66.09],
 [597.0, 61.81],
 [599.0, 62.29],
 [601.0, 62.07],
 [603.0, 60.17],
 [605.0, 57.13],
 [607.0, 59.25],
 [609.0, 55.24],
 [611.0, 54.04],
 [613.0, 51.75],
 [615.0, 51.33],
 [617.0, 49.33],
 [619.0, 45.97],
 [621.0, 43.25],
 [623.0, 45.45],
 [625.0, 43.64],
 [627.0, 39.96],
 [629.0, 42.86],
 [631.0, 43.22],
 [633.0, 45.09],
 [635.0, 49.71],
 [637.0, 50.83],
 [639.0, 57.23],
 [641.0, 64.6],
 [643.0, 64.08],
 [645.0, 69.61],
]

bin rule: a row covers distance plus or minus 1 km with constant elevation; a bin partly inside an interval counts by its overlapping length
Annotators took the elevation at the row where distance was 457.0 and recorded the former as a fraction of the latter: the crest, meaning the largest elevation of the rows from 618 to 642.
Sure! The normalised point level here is 0.373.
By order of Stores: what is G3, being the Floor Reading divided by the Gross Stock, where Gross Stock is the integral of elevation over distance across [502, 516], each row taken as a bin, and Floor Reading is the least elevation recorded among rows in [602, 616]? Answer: 0.062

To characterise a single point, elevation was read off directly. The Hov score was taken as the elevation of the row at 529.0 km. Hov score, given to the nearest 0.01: 42.47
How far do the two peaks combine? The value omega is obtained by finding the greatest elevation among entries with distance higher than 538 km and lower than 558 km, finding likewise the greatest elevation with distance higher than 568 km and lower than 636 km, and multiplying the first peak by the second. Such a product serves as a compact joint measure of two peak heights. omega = 4559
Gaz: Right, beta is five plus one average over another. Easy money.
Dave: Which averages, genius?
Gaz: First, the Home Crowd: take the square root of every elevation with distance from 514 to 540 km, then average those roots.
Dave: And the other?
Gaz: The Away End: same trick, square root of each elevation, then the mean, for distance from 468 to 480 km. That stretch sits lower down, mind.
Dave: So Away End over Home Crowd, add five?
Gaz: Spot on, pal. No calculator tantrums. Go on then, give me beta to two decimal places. 5.95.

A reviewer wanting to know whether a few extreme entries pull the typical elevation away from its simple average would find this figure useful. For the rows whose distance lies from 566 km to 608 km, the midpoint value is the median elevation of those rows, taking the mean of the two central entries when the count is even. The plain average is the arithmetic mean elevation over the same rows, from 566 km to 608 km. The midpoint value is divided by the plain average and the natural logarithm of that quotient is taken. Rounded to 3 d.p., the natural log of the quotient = -0.015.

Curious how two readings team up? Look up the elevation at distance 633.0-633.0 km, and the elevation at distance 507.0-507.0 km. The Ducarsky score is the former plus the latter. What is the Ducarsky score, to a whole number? 110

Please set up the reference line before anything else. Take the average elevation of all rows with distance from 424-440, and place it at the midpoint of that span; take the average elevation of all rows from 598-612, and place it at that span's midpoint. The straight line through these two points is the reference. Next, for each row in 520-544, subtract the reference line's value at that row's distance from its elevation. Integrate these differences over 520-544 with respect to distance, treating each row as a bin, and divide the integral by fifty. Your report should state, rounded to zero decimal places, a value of -3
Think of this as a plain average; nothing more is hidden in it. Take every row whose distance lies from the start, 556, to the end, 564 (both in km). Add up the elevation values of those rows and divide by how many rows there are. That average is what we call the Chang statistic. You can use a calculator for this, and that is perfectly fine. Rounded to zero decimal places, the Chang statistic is 66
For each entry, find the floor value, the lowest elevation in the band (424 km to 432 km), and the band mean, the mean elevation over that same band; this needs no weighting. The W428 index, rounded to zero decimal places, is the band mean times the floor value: 2485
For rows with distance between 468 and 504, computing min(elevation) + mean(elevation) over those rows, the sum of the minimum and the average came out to 91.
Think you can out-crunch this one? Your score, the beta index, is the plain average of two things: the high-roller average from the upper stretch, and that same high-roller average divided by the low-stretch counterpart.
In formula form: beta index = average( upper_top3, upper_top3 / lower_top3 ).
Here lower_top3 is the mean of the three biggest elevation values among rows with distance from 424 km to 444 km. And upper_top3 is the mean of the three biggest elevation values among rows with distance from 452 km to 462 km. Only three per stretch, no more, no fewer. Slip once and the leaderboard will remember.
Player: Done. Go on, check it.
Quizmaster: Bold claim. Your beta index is 14.4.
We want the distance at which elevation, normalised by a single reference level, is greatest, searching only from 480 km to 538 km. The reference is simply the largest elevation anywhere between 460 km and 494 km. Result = 507.0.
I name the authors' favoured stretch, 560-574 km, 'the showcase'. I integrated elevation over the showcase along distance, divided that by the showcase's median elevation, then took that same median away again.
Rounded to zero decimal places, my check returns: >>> -48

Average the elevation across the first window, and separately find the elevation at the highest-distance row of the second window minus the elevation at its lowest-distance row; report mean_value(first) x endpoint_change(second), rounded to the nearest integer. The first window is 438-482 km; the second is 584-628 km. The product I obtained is -1145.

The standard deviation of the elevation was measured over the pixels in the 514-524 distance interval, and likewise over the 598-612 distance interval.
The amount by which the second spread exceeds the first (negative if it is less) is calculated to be 1.0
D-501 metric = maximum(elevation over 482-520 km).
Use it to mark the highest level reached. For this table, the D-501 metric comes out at 65.29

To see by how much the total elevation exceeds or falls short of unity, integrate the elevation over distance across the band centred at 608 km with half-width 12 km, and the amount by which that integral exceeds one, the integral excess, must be 1340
